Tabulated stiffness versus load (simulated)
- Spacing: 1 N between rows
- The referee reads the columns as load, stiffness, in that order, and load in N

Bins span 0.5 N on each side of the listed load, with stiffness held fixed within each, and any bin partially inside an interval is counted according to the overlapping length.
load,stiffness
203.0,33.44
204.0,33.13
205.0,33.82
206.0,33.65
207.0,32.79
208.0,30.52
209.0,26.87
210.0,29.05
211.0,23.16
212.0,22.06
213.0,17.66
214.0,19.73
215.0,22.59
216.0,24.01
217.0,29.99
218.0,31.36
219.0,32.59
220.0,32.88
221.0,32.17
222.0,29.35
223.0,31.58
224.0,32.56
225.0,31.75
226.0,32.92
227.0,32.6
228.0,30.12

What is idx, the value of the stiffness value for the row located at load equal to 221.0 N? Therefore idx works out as 32.17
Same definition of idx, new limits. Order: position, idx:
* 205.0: 33.82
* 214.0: 19.73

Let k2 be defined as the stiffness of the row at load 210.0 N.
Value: 29.05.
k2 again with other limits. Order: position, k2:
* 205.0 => 33.82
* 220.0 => 32.88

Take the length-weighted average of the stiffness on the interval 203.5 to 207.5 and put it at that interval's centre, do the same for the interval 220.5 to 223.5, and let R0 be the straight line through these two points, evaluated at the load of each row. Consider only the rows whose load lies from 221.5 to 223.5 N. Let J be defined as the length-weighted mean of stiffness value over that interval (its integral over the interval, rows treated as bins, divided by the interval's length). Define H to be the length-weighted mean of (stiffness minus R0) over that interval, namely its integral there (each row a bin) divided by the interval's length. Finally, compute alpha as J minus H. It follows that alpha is 31.0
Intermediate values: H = 0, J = 30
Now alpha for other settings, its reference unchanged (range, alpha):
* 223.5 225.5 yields 30.7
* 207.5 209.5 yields 32.9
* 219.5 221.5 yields 31.2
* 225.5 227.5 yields 30.4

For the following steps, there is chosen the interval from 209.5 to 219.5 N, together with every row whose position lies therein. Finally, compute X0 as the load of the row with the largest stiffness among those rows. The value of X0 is 219.0 N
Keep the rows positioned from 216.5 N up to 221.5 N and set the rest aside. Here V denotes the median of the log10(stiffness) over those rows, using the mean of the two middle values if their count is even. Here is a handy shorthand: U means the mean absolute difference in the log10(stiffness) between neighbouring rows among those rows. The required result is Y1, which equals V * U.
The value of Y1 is 0.019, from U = 0.012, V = 1.51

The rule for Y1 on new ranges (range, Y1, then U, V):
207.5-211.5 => 0.090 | 0.063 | 1.45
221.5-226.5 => 0.027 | 0.018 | 1.50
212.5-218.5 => 0.068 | 0.050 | 1.37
